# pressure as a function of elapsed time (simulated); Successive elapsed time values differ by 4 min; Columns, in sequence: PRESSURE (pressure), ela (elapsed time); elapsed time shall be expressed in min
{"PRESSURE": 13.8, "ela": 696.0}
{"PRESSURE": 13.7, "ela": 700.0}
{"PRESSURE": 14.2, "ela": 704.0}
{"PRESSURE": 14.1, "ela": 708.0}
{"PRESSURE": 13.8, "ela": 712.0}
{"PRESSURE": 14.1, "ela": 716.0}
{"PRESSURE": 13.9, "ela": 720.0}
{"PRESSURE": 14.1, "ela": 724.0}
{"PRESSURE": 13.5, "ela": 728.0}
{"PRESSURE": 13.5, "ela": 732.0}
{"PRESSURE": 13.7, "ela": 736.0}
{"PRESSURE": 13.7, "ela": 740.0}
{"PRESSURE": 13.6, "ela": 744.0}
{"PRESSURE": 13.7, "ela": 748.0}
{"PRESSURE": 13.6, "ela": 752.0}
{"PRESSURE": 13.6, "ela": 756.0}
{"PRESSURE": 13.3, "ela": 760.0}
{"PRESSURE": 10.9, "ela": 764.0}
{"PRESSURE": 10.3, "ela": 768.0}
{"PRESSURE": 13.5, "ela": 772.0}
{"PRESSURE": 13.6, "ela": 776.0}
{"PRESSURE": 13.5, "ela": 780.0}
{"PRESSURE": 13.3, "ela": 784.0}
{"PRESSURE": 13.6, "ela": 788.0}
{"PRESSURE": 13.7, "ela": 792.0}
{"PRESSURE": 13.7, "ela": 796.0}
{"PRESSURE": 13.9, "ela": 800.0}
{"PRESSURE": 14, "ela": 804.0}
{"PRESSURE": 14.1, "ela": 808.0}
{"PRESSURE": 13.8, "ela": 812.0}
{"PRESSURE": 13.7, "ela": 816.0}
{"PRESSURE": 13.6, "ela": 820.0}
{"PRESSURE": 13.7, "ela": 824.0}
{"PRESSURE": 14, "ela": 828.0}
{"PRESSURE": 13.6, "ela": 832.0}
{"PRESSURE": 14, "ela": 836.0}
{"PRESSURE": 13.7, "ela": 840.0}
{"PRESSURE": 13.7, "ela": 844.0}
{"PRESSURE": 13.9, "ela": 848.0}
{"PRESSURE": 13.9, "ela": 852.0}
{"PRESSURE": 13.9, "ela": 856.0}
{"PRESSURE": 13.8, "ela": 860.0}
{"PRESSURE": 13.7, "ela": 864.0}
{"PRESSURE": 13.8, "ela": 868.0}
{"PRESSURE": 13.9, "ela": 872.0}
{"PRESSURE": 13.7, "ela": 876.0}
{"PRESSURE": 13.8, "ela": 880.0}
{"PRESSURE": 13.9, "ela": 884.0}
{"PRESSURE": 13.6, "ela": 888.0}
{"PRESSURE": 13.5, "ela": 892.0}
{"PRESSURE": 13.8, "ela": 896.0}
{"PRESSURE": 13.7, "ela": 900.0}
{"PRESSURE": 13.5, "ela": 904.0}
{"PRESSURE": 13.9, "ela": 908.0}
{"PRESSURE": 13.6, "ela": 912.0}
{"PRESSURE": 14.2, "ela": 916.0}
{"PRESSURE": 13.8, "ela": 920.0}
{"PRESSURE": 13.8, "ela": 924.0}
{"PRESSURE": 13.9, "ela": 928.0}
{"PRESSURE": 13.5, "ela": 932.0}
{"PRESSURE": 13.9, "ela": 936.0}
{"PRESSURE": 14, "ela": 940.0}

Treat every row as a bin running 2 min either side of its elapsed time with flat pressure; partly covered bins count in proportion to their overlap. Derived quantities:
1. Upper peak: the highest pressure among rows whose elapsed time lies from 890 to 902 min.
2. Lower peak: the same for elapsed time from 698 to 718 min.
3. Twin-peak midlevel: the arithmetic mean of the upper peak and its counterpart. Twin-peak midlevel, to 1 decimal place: 14.0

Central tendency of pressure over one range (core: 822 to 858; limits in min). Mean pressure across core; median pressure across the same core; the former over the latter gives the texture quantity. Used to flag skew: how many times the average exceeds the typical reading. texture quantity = 0.994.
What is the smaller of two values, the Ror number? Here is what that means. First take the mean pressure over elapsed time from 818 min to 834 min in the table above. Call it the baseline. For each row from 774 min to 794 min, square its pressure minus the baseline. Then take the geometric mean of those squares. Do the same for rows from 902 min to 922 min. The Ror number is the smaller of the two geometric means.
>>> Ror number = 0.0169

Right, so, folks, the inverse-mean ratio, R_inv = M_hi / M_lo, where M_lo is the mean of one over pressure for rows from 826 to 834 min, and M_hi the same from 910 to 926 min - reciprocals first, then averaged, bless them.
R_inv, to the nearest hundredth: 1.00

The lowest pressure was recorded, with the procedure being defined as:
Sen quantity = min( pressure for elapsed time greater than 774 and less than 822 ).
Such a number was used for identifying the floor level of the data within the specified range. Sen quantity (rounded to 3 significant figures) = 13.3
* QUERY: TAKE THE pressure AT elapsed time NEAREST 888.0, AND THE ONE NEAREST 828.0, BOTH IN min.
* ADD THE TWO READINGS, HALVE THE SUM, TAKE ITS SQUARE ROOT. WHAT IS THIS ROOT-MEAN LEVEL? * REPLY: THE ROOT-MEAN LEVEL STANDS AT 3.71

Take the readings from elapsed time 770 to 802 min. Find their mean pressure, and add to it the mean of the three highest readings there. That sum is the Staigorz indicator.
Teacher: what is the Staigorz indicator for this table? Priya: 27.4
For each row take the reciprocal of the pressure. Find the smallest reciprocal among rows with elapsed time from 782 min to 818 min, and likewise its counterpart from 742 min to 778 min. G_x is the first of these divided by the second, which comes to 0.97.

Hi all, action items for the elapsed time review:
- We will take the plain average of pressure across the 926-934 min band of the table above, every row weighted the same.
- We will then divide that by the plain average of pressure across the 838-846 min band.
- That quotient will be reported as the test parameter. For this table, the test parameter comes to 1.00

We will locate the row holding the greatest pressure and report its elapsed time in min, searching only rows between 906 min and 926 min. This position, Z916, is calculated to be 916.0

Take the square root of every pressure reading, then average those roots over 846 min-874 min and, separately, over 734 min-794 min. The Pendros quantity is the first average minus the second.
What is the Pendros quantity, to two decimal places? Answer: 0.09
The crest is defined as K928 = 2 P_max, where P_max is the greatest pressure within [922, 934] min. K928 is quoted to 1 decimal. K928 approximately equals 27.8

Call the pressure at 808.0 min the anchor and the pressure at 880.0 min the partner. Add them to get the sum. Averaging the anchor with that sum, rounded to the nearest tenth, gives 21.0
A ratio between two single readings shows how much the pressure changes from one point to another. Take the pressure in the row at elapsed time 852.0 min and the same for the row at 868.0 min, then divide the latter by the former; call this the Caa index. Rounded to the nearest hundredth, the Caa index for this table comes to 0.99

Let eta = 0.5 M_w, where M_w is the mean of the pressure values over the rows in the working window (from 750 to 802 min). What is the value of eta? 6.56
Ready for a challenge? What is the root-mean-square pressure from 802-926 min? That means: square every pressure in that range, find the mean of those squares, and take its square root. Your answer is 13.8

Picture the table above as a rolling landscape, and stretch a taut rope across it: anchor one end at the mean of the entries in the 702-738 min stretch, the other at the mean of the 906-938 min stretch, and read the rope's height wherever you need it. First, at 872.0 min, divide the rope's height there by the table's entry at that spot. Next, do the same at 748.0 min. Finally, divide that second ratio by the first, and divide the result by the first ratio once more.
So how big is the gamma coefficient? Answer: 1.02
